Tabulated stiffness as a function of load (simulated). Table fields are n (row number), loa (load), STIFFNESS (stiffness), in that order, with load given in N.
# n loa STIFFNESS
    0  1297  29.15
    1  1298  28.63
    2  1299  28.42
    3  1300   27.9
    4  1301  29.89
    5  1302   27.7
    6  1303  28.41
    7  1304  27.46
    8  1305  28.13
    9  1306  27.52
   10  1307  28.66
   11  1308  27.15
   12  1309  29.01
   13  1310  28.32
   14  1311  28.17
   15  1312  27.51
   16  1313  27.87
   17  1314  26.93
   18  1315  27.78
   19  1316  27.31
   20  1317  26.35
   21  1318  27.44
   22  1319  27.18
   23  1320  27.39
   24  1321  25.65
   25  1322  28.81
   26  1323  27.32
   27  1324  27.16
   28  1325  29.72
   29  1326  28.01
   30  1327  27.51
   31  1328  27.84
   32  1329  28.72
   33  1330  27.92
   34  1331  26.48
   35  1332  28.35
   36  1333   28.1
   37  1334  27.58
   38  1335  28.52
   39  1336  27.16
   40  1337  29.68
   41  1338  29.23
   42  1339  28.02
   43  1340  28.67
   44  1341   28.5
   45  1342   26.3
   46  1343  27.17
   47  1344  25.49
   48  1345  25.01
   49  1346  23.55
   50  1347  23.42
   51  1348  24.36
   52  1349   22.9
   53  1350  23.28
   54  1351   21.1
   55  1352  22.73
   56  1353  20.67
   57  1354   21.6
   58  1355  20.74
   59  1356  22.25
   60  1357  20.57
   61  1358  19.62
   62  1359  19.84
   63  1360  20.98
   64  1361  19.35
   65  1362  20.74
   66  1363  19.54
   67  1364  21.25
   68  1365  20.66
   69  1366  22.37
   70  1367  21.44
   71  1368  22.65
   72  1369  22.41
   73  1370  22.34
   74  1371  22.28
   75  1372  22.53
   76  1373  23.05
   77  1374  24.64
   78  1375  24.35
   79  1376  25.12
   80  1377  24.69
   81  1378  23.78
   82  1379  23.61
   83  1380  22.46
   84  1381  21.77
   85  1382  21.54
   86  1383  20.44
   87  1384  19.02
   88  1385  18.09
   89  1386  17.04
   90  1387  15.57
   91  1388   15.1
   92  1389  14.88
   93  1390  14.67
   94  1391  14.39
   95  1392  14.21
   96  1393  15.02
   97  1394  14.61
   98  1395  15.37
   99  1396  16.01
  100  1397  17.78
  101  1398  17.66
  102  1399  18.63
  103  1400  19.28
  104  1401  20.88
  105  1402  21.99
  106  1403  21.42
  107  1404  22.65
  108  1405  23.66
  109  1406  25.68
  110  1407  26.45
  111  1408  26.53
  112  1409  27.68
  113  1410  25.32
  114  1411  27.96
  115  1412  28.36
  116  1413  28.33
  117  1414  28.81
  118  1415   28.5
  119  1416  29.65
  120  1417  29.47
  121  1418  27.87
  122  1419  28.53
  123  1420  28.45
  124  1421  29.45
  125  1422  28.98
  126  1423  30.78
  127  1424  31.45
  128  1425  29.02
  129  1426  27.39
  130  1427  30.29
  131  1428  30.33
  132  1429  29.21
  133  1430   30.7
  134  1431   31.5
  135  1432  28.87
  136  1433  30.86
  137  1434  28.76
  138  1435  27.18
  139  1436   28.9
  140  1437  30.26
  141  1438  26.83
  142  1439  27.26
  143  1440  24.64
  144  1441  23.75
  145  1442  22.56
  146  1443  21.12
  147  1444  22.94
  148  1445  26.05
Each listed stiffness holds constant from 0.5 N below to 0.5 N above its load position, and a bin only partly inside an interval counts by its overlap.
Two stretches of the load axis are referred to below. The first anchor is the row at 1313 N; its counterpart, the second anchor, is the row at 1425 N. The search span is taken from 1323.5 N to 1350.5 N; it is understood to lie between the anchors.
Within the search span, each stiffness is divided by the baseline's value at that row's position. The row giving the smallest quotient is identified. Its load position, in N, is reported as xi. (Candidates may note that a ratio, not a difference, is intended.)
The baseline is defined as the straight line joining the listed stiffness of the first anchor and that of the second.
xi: 1349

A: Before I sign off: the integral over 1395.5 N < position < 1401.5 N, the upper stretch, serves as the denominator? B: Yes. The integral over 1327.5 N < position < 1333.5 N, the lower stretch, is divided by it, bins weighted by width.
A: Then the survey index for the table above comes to 1.52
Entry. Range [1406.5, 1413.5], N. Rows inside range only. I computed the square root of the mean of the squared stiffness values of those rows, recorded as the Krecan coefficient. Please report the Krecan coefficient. 27.3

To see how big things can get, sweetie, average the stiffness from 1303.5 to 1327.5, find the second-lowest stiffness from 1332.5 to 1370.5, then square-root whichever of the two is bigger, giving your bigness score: 5.26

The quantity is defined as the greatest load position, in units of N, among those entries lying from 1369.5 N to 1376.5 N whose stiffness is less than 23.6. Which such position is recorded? 1373 N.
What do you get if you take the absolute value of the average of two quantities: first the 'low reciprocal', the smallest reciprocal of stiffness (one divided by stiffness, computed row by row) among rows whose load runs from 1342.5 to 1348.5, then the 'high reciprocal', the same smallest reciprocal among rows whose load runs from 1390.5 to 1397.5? 0.047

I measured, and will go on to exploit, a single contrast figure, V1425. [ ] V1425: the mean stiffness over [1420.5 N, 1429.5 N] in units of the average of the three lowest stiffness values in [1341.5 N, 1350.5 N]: 1.3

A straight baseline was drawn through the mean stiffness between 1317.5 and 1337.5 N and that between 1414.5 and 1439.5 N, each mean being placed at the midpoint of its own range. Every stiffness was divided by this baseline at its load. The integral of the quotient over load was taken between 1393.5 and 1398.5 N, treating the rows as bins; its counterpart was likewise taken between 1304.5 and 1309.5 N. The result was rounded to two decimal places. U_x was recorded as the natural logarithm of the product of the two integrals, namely 2.67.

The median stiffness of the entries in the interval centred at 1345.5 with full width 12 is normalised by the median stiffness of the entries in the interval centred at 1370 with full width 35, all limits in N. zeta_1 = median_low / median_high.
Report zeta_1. 1.1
